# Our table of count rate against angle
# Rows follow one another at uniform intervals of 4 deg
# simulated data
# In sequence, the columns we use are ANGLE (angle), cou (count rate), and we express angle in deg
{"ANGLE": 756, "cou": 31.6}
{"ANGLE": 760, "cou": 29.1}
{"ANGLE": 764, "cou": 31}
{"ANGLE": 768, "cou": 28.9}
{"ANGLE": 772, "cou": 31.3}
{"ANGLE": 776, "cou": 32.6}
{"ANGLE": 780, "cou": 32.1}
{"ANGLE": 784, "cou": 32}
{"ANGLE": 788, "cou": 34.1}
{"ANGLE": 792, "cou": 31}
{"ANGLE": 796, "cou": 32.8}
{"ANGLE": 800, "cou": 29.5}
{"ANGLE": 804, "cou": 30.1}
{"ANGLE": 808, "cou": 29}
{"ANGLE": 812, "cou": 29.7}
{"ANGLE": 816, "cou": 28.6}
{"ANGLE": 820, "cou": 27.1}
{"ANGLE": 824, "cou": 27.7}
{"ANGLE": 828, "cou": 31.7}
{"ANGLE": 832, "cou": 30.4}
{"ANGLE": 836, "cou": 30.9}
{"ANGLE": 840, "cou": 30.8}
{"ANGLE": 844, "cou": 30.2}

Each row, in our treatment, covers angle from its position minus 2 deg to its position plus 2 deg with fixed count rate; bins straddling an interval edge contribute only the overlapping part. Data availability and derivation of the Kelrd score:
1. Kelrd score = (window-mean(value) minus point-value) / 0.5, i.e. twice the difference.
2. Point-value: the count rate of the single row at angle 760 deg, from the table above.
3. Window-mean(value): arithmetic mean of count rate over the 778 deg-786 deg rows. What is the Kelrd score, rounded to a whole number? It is 6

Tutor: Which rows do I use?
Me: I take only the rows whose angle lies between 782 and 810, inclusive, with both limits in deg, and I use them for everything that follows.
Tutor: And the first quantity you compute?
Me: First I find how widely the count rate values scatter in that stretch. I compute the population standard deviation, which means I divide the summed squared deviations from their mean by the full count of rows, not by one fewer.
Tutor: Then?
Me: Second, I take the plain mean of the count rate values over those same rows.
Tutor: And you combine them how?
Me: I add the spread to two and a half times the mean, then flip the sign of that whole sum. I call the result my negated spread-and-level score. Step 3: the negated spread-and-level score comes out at -80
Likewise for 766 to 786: -80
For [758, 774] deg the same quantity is -76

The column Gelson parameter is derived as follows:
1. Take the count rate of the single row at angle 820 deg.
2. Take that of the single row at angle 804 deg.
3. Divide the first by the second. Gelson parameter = 0.90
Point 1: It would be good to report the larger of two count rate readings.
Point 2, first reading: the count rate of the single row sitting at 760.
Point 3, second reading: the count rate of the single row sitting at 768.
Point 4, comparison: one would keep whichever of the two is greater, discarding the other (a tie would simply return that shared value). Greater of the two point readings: 29.1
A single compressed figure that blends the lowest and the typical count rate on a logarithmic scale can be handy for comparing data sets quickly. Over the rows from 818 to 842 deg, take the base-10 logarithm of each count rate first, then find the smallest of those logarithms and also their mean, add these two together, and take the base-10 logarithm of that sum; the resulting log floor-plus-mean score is 0.463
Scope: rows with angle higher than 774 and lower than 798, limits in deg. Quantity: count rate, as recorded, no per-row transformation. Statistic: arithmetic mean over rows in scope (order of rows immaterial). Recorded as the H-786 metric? 32.4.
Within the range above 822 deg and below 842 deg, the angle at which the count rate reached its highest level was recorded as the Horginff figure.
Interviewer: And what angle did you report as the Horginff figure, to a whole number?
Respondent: 828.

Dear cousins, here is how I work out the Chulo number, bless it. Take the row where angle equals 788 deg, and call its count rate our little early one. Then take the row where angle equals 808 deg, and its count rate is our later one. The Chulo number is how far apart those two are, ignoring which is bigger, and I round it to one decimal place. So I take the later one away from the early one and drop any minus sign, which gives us 5.1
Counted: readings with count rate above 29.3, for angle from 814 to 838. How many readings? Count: 3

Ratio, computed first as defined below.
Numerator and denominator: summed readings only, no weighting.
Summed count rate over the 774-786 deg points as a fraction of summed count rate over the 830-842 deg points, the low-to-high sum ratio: 1.05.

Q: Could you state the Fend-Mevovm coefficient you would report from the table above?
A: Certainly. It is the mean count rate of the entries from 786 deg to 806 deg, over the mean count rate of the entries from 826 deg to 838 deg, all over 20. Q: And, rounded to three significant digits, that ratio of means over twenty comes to 0.0508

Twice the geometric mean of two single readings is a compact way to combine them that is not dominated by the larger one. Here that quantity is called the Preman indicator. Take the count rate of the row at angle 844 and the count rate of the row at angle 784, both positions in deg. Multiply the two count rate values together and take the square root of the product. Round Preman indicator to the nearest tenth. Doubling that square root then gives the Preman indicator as 62.2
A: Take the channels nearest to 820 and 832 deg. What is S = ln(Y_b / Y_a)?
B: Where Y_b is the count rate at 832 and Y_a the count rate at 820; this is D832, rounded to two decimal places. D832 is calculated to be 0.11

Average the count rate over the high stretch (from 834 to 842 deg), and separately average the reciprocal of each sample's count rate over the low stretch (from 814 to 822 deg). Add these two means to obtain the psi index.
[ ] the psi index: 30.9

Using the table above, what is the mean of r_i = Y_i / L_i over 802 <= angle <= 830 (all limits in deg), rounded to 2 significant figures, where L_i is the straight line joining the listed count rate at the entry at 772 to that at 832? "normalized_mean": 0.95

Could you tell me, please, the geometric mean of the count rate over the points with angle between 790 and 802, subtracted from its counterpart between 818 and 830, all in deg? -2.3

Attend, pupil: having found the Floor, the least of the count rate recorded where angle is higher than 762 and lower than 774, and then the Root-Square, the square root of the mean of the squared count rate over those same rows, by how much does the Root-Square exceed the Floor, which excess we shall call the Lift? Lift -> 1.5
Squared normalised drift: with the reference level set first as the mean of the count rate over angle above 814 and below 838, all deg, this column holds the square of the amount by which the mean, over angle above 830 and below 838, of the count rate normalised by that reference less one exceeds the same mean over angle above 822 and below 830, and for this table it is 0.0010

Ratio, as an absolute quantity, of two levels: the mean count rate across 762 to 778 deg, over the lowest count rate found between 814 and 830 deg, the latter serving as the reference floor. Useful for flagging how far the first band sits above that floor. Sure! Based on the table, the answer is 1.14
